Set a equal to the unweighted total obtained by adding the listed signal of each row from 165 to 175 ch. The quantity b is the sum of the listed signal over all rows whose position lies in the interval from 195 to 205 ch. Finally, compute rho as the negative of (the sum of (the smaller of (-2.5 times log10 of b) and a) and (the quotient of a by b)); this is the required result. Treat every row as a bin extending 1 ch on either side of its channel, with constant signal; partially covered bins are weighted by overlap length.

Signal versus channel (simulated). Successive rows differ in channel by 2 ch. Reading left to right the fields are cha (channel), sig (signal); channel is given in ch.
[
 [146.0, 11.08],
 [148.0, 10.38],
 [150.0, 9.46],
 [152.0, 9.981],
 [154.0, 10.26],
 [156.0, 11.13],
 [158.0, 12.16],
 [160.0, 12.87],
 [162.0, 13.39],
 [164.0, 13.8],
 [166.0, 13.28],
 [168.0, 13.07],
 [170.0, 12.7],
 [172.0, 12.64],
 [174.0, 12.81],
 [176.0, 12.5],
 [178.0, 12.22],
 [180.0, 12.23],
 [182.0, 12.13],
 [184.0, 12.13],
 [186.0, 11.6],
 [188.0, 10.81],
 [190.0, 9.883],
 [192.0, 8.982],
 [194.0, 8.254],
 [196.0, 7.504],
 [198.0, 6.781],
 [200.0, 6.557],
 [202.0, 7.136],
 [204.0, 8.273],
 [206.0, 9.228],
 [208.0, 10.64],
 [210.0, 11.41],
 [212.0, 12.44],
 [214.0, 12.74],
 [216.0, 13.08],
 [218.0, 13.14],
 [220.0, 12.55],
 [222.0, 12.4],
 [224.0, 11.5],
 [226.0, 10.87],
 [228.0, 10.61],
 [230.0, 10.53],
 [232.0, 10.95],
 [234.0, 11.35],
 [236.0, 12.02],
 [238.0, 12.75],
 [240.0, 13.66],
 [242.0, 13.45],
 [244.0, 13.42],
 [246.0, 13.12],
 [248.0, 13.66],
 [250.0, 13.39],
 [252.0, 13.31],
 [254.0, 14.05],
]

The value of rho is 2.1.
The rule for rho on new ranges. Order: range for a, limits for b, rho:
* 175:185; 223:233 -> 3.2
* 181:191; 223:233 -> 3.3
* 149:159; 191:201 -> 2.6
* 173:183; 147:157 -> 3.1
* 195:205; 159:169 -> 4.0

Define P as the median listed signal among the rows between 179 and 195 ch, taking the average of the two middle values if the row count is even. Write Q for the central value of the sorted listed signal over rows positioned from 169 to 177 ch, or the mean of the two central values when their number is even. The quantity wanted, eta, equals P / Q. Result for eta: 0.88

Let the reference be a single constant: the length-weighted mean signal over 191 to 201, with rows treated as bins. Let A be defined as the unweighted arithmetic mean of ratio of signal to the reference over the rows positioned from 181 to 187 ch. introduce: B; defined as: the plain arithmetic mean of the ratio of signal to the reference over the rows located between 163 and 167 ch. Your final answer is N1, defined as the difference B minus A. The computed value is 0.21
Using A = 1.57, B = 1.78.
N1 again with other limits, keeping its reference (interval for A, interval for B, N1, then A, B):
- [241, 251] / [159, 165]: -0.01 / 1.76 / 1.75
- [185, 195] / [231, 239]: 0.24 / 1.30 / 1.55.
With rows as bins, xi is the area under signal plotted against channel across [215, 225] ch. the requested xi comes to 125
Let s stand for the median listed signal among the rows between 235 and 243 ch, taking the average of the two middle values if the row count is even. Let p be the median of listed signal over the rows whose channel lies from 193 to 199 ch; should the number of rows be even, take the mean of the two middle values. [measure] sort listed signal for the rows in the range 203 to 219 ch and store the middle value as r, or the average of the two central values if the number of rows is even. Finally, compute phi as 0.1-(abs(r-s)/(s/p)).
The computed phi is -0.6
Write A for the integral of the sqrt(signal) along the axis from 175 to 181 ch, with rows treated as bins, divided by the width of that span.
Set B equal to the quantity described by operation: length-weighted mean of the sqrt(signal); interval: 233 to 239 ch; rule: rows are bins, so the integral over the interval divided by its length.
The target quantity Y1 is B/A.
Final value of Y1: 0.99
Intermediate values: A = 3.51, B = 3.47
